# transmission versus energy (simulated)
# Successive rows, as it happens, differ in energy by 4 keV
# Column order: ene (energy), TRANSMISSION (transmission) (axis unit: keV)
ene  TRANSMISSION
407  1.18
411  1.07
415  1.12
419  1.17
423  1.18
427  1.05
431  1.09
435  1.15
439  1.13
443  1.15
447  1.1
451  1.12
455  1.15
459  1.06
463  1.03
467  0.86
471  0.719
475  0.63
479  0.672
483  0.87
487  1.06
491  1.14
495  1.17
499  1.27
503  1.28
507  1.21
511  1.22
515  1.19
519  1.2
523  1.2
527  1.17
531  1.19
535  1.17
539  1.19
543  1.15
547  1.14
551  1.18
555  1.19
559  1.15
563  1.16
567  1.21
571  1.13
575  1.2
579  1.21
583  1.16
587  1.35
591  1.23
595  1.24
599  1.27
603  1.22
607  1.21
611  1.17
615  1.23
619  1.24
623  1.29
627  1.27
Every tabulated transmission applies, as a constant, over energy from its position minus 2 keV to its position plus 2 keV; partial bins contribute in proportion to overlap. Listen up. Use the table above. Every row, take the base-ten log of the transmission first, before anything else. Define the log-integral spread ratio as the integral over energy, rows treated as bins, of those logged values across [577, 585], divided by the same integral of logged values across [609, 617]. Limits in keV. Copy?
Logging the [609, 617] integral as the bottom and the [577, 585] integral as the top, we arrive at 0.9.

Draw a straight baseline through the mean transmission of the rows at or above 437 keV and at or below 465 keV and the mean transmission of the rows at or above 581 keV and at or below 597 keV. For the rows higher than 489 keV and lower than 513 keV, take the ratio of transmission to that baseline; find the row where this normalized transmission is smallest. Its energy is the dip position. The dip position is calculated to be 491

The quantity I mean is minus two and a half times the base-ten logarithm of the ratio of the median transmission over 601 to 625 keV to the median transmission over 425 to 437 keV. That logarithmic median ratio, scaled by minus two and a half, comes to -0.13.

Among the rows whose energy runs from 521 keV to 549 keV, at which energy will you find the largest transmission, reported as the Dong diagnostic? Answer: 523 keV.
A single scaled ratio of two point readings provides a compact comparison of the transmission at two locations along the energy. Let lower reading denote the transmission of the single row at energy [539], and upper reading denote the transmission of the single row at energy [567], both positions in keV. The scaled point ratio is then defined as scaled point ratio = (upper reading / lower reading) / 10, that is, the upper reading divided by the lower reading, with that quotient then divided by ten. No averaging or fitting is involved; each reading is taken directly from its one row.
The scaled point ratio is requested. 0.102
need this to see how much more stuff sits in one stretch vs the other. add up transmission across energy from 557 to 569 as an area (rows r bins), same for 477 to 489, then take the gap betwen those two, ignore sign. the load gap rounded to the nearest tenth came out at 3.7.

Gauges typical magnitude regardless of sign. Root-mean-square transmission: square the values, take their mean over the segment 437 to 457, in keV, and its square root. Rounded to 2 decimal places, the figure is 1.13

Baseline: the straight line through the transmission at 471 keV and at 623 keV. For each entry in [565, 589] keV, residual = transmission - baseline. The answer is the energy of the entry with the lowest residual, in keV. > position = 583 keV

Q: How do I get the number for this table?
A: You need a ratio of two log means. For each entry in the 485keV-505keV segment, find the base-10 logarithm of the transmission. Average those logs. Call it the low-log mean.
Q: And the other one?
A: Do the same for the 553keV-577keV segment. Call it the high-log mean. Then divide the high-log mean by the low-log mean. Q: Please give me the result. 1.0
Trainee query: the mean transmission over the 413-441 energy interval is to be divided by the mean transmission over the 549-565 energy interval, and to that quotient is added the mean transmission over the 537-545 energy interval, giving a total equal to 2.13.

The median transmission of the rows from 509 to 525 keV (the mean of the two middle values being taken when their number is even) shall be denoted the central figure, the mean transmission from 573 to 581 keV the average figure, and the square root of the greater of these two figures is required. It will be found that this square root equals 1.10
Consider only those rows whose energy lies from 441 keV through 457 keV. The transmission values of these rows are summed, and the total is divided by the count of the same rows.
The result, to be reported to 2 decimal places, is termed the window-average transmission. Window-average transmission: 1.13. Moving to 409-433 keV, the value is 1.11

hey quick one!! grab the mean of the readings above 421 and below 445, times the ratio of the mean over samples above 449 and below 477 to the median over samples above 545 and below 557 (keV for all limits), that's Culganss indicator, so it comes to 0.89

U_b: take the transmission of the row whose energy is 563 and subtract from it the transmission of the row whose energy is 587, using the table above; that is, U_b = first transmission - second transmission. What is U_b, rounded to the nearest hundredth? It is -0.19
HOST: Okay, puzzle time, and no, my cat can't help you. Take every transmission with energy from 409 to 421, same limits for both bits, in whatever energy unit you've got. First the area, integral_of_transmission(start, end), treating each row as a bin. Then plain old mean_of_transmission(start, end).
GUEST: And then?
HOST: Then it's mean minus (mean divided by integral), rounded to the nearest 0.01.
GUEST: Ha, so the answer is 1.04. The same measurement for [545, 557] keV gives 1.09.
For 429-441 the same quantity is 1.04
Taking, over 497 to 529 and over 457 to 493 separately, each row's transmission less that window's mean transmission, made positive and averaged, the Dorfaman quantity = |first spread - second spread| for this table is 0.13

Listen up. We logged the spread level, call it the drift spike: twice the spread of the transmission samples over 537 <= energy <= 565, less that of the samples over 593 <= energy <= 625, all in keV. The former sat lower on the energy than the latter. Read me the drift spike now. 0.00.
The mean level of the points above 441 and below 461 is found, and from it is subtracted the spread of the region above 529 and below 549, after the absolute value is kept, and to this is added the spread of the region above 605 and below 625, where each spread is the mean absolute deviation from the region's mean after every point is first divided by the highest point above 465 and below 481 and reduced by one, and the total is 1.13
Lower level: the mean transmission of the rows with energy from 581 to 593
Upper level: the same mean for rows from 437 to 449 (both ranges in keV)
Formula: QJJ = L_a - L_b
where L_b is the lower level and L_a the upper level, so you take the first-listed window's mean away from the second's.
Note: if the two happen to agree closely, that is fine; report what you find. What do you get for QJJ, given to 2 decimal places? -0.12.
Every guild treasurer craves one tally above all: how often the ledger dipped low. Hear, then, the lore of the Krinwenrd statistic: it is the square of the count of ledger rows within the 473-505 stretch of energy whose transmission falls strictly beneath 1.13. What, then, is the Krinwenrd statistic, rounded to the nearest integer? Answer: 16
